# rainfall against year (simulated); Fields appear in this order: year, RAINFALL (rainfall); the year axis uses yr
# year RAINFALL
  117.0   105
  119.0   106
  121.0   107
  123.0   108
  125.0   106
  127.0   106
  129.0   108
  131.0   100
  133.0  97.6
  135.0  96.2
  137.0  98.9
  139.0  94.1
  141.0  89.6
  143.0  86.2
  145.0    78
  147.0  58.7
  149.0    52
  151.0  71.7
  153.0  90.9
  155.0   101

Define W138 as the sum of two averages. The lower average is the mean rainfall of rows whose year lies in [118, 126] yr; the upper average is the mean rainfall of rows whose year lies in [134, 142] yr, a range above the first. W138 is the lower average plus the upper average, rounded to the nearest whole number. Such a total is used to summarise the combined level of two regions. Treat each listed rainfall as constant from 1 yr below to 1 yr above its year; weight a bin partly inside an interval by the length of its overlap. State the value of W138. 201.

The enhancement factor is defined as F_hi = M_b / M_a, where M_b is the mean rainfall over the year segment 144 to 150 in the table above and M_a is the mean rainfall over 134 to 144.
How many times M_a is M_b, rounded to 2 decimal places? 0.68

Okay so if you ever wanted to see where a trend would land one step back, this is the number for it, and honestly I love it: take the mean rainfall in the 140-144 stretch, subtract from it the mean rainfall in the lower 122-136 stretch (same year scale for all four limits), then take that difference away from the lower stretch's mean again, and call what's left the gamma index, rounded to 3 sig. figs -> 118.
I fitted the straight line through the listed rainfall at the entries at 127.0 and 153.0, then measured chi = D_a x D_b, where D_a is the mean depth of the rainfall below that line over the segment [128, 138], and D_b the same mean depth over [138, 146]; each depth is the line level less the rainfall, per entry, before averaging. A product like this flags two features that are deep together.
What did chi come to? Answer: 24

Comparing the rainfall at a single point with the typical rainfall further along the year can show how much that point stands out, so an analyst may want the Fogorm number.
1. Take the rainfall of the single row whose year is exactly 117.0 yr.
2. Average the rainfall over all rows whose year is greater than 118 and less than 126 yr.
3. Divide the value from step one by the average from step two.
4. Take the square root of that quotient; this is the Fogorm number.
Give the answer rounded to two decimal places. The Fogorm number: 0.99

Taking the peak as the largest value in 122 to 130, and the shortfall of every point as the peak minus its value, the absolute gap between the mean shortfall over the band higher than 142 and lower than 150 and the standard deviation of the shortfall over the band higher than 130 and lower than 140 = 37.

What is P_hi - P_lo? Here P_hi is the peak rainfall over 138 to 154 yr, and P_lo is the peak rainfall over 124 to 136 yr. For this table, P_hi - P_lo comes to -14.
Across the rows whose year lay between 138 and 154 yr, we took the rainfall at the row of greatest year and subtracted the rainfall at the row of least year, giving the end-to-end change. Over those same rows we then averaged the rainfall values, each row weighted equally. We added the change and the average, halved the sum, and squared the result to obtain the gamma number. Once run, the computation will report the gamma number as 1386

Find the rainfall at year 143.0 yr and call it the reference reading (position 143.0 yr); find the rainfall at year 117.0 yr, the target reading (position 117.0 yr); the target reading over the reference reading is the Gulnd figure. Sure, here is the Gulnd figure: 1.22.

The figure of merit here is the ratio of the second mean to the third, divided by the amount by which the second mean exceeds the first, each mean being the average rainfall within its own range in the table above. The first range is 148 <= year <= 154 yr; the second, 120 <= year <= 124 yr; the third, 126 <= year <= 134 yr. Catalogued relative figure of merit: 0.029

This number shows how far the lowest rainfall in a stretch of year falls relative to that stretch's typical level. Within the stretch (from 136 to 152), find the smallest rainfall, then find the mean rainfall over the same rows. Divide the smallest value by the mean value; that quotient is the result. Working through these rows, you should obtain 0.66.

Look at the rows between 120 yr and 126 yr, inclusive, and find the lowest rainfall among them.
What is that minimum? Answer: 106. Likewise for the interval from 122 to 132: 100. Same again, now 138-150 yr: 52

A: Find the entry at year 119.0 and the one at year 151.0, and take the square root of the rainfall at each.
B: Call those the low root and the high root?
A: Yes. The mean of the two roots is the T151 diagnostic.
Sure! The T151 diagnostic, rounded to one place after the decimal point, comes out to 9.4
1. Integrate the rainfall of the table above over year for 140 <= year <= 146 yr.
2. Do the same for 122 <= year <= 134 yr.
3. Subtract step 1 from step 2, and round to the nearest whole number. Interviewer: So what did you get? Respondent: 744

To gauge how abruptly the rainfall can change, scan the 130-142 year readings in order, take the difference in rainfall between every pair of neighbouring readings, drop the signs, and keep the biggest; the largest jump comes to 5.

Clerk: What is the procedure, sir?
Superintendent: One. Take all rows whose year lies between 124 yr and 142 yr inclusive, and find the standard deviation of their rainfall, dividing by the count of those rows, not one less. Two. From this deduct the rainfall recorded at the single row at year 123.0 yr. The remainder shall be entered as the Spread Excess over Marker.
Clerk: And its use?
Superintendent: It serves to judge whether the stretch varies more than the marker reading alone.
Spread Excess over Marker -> -102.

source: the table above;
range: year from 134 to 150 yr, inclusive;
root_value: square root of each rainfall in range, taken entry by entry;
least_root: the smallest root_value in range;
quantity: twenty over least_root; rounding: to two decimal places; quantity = 2.77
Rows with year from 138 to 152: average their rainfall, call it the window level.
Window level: 76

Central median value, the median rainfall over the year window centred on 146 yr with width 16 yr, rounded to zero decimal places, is 82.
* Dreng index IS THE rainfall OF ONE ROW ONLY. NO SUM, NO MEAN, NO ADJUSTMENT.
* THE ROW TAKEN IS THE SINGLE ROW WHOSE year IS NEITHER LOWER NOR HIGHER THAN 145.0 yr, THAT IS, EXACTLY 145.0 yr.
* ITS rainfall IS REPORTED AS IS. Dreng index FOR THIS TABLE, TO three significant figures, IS 78.0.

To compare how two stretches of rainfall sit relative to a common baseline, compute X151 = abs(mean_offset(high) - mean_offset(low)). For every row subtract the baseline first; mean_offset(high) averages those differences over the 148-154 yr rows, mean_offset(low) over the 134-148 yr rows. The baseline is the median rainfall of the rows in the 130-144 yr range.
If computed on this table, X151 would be 14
